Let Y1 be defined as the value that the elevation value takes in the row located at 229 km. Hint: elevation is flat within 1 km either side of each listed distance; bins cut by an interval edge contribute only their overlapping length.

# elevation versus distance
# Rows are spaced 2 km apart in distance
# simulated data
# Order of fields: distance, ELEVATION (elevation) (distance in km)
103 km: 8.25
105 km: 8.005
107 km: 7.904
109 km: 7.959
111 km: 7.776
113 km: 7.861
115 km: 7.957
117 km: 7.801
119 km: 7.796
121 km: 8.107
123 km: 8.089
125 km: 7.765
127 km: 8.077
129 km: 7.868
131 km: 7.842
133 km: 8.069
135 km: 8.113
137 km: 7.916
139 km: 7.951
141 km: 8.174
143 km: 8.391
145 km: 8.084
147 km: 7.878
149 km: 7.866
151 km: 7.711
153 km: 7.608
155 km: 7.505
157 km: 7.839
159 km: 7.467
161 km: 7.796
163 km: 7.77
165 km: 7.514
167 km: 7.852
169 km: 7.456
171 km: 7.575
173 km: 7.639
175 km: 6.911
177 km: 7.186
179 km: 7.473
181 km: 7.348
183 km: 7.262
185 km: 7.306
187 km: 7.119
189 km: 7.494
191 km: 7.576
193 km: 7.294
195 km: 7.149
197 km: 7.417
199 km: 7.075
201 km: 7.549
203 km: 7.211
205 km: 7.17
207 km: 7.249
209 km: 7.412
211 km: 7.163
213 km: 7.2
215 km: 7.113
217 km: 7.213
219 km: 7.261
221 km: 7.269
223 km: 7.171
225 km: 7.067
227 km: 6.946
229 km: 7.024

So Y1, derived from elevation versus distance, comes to 7.024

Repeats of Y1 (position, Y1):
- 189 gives 7.494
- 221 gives 7.269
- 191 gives 7.576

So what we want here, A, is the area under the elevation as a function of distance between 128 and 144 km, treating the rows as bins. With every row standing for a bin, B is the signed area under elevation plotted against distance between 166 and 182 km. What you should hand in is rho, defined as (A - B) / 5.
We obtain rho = 2.0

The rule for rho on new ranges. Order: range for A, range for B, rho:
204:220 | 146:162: -1.6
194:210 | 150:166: -1.2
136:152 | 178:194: 2.0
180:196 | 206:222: 0.3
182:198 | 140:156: -1.8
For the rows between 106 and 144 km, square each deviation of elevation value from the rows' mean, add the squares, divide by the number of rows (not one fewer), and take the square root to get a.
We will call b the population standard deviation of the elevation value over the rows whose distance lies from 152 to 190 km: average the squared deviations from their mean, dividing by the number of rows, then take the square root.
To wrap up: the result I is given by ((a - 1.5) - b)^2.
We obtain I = 2.5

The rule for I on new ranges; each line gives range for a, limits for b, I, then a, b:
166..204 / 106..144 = 2.1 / 0.223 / 0.16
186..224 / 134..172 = 2.6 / 0.146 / 0.25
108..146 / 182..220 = 2.2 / 0.160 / 0.14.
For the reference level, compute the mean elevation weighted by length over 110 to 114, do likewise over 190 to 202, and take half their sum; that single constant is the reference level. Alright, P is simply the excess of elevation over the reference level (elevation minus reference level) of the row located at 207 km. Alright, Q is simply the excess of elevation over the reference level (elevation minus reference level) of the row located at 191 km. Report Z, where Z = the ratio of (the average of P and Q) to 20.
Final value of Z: -0.008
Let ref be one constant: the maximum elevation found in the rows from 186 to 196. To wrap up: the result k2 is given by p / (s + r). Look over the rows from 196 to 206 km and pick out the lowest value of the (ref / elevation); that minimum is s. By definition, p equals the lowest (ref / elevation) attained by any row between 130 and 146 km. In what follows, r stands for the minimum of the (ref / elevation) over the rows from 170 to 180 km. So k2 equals 0.45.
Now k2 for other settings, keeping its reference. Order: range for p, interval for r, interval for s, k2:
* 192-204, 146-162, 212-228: 0.50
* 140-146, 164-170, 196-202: 0.46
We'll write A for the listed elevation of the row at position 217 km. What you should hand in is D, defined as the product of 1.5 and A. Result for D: 10.8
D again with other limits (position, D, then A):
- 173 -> 11.5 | 7.639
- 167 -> 11.8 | 7.852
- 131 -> 11.8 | 7.842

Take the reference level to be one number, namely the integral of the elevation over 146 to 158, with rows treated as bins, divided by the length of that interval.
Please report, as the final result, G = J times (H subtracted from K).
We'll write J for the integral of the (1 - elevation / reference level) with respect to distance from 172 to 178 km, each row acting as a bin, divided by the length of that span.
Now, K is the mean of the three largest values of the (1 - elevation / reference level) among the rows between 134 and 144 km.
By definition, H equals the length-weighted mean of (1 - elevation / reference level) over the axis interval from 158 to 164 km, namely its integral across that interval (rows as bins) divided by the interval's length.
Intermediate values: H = 0.007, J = 0.063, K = -0.03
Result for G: -0.003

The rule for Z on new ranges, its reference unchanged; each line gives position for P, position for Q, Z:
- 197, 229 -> -0.018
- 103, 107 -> 0.025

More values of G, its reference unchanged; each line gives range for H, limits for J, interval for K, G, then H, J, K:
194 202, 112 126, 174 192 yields -0.001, 0.057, -0.023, 0.09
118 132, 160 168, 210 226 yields 0.000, -0.026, 0.000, 0.08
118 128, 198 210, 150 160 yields 0.003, -0.030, 0.059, 0.03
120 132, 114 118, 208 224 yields -0.002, -0.029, -0.019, 0.08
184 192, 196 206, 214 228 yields 0.002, 0.047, 0.058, 0.09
